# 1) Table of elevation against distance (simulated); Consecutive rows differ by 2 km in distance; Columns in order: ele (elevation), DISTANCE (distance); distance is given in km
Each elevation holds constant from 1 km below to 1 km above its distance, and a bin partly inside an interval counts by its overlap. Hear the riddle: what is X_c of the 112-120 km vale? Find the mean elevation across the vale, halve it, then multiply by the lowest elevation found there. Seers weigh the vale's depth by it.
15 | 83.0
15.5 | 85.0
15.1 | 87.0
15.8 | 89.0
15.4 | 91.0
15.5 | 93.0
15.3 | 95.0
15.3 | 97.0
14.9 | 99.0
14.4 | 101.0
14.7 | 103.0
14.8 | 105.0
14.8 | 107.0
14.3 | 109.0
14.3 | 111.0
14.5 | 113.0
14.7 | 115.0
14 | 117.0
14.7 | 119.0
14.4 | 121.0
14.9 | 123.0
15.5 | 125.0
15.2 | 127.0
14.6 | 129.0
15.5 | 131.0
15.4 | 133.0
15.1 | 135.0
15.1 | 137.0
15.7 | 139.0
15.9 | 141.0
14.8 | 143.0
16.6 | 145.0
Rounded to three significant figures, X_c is 101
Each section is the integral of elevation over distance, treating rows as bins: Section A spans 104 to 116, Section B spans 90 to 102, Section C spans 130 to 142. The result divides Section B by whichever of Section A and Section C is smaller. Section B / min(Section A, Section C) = 1.04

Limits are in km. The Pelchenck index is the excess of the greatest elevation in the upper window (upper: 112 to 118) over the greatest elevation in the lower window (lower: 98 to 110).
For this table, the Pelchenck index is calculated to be -0.2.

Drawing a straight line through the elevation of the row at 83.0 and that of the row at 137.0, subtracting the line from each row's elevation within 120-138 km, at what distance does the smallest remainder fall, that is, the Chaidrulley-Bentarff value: 121.0 km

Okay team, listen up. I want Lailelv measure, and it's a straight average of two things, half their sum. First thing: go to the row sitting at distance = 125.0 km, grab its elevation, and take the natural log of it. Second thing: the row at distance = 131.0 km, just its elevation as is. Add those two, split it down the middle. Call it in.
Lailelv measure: 9.12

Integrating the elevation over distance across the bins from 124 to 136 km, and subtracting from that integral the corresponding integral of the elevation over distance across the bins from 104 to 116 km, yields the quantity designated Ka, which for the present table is 8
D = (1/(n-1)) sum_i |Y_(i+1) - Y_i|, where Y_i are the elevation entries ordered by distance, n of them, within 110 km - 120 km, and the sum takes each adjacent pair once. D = 0.45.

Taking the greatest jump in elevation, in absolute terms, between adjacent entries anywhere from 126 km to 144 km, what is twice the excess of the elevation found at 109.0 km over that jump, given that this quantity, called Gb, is 26.4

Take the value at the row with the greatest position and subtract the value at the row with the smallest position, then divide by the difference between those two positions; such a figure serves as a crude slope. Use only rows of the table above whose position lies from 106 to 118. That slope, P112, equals -0.080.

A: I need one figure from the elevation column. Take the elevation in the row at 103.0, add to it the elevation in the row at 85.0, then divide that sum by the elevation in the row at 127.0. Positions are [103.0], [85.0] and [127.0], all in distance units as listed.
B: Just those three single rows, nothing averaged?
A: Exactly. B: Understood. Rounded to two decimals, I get 1.99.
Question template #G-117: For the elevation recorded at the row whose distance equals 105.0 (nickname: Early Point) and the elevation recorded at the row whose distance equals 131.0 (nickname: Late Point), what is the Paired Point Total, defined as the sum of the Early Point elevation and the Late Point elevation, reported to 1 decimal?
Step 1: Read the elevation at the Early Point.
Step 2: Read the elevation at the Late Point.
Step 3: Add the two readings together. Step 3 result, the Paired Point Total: 30.3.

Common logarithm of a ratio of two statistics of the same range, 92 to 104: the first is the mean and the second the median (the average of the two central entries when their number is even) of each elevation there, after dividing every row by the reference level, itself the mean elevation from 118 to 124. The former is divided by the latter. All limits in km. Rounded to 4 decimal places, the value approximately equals -0.0024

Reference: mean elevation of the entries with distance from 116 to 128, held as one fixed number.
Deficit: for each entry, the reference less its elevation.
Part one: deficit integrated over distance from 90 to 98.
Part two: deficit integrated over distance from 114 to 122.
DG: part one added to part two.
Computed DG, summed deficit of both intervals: -2.1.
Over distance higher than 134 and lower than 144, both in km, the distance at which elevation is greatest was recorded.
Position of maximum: 141.0 km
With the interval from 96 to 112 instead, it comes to 97.0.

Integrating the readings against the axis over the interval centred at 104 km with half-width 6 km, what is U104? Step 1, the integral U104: 176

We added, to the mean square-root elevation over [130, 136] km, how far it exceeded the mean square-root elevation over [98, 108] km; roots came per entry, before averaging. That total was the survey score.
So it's 4.0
